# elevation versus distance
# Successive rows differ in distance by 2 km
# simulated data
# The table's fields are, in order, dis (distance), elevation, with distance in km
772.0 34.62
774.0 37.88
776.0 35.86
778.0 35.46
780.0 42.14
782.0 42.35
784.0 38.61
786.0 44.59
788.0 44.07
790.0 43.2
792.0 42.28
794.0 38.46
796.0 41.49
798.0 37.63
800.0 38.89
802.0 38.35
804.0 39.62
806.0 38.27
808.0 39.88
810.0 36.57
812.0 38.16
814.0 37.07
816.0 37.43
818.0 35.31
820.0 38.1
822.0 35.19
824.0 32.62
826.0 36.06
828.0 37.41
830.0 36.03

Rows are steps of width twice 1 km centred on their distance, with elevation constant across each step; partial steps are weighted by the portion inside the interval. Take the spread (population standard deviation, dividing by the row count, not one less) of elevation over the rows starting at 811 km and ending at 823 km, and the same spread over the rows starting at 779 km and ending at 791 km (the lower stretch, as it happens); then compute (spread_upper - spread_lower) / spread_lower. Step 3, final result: -0.4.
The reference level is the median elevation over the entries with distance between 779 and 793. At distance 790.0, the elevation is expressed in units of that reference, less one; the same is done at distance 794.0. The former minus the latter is 0.11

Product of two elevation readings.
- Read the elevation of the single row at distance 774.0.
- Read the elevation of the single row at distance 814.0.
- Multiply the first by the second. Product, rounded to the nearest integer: 1404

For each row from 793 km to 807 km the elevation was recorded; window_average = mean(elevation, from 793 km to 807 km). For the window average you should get 39.0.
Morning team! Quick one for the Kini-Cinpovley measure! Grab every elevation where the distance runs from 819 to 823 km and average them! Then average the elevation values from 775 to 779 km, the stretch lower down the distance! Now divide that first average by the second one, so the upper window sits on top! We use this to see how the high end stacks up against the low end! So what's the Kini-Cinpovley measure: 1.03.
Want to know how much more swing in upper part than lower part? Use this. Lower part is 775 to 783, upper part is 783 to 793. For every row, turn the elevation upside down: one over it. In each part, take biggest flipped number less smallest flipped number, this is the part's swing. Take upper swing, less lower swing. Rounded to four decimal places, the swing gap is -0.0011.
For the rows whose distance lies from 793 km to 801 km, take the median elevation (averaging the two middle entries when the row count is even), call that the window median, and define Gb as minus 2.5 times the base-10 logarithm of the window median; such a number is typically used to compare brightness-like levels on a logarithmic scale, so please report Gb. -3.97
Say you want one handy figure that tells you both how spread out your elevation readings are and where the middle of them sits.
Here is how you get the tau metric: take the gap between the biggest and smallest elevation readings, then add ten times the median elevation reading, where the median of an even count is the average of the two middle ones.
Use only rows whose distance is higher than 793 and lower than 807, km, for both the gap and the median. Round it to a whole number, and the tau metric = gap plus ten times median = 388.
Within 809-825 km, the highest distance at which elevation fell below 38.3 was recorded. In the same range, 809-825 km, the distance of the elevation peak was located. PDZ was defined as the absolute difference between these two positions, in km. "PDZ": 12 km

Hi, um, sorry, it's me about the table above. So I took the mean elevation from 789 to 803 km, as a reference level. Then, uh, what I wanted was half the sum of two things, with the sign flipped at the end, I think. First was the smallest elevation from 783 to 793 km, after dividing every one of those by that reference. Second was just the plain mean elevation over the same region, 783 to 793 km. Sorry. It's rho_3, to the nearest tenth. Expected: -21.8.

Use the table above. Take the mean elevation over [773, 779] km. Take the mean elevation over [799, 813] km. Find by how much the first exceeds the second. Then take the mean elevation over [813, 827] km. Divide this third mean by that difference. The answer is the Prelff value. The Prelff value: -17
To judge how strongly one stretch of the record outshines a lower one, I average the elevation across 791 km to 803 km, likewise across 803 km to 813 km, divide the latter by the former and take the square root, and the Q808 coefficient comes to 0.99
